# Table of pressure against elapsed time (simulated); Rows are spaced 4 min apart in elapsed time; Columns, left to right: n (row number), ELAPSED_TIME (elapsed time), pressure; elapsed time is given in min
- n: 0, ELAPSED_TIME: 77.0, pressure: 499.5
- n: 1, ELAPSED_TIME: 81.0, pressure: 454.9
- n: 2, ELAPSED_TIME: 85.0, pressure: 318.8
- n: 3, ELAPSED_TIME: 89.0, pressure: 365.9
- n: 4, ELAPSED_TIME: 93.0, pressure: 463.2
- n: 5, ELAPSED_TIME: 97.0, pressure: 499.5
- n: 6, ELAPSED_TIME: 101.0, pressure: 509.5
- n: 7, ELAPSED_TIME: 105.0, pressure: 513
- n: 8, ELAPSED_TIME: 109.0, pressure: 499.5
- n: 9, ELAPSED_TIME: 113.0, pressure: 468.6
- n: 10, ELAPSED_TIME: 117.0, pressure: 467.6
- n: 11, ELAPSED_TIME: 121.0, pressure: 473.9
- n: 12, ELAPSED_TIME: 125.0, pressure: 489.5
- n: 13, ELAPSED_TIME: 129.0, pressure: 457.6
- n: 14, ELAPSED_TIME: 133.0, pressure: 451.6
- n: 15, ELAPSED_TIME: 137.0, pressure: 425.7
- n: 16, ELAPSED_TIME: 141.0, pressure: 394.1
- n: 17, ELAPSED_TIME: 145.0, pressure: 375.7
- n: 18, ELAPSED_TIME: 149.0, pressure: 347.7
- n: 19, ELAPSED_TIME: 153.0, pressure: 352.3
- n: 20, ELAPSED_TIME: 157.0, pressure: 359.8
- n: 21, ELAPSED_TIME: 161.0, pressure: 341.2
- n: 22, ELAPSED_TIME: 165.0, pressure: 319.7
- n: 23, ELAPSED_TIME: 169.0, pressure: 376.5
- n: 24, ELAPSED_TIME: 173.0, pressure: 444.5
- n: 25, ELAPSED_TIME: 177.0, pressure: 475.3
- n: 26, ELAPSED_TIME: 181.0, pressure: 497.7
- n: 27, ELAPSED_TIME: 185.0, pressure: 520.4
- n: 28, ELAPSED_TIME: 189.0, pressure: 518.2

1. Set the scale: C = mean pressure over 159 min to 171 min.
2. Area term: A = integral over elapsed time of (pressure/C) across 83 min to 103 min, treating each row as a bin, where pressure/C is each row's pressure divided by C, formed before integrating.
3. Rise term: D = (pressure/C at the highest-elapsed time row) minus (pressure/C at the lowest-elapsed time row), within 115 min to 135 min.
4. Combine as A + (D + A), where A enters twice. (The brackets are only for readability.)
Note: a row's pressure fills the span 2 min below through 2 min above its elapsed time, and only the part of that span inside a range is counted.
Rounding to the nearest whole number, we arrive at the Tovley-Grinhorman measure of 50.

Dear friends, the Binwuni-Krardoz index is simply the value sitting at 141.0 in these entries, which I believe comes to 394.1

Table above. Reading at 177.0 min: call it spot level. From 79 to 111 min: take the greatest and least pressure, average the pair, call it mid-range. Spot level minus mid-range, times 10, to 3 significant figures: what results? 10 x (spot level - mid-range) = 594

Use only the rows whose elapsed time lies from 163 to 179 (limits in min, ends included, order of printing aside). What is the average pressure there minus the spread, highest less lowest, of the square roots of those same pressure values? 400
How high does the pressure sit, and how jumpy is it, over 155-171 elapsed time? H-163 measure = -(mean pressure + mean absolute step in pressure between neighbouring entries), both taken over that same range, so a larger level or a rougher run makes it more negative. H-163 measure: -382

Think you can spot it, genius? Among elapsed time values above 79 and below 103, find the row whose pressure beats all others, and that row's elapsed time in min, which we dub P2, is 101.0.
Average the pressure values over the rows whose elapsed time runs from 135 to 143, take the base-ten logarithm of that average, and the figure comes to 2.61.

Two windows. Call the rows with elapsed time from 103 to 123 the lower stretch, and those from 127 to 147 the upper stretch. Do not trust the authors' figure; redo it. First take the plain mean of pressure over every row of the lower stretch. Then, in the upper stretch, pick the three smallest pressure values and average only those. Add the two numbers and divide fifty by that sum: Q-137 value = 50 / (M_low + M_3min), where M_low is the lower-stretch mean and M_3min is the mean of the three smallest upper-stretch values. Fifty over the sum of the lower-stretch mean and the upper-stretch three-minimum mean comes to 0.057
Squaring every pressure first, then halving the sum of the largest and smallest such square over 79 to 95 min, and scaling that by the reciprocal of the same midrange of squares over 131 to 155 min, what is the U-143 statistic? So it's 1.0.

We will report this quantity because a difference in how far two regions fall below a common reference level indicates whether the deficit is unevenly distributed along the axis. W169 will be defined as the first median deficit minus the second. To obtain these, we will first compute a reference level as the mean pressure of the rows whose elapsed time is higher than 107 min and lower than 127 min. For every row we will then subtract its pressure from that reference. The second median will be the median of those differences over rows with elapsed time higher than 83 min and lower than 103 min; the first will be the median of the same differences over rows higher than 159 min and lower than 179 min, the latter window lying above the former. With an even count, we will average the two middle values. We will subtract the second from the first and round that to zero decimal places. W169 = 87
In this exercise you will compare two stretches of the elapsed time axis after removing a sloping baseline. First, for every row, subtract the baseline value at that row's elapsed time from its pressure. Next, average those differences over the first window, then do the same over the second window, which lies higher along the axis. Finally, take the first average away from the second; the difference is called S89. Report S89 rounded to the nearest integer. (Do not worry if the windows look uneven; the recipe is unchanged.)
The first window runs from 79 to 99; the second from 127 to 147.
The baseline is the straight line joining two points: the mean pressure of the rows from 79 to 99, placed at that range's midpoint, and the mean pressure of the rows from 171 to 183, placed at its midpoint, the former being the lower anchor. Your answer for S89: -28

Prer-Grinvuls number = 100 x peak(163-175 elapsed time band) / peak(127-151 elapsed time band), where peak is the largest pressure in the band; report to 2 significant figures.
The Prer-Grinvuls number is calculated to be 97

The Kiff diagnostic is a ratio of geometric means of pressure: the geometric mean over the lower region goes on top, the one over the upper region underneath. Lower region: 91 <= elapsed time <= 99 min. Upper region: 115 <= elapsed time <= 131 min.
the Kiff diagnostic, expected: 1.02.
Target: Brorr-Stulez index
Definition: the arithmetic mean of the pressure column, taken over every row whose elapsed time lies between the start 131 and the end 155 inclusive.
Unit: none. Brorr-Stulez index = 391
